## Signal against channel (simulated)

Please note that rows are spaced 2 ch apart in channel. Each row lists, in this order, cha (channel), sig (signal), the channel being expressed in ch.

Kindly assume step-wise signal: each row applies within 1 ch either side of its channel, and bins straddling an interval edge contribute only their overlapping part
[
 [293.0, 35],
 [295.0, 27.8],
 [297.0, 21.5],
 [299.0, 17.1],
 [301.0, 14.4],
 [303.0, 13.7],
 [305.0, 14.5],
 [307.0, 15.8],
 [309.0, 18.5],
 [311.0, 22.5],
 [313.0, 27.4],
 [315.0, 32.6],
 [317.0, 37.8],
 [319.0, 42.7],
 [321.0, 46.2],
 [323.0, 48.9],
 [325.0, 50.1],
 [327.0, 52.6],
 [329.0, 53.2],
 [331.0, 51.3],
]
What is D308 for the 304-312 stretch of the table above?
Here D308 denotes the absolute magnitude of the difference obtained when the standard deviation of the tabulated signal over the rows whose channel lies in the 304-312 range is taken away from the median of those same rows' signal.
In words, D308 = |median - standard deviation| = 14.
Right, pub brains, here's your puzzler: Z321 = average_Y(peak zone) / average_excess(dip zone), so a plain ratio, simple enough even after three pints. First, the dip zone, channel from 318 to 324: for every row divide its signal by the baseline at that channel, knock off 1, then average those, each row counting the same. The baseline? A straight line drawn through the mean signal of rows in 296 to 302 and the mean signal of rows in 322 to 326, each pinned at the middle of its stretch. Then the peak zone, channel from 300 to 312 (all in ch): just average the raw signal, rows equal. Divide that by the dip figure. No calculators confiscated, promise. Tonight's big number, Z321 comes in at 3249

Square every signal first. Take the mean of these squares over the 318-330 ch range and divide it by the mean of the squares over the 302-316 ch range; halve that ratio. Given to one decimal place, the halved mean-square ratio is 2.5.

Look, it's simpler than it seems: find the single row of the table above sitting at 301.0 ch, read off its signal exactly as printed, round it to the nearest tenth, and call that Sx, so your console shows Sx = 14.4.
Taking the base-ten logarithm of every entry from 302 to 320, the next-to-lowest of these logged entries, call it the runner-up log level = 1.16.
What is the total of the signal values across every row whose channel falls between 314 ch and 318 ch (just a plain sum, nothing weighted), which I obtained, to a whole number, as 70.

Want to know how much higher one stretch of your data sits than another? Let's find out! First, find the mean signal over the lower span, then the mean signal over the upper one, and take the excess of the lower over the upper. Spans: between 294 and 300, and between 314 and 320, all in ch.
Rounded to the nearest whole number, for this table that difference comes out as -16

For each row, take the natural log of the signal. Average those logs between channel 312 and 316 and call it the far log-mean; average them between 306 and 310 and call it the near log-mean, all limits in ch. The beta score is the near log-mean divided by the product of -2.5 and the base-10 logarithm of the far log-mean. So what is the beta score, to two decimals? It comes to -2.14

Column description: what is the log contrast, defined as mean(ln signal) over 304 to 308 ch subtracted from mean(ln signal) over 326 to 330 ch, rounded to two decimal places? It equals 1.25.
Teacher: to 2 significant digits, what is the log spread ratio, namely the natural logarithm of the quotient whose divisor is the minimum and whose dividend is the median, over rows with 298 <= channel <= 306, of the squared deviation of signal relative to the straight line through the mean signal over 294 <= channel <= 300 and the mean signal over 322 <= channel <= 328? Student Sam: 1.3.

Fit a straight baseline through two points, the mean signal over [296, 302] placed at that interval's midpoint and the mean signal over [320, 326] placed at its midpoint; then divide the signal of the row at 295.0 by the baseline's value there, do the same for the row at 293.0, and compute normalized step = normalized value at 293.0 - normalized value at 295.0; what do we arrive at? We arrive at 1.3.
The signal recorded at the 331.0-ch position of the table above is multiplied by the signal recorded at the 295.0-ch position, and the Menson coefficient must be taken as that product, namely 1426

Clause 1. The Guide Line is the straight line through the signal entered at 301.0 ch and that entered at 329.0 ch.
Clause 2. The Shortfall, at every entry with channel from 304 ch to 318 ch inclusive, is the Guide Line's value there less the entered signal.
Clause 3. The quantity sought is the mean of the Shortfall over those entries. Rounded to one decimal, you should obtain 4.1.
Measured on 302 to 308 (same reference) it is 5.3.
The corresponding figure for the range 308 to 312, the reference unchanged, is 6.4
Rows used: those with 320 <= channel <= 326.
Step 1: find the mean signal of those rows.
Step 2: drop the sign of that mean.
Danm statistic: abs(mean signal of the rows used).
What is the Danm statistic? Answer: 48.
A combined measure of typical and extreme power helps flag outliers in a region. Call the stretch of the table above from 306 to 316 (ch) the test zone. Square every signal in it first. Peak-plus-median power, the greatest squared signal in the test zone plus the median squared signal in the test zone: 1569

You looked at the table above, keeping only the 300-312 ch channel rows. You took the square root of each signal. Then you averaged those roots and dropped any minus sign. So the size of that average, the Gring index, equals 4.1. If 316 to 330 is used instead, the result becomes 6.9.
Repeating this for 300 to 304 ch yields 3.7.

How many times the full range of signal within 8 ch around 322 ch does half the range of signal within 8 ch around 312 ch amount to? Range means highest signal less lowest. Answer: 0.95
